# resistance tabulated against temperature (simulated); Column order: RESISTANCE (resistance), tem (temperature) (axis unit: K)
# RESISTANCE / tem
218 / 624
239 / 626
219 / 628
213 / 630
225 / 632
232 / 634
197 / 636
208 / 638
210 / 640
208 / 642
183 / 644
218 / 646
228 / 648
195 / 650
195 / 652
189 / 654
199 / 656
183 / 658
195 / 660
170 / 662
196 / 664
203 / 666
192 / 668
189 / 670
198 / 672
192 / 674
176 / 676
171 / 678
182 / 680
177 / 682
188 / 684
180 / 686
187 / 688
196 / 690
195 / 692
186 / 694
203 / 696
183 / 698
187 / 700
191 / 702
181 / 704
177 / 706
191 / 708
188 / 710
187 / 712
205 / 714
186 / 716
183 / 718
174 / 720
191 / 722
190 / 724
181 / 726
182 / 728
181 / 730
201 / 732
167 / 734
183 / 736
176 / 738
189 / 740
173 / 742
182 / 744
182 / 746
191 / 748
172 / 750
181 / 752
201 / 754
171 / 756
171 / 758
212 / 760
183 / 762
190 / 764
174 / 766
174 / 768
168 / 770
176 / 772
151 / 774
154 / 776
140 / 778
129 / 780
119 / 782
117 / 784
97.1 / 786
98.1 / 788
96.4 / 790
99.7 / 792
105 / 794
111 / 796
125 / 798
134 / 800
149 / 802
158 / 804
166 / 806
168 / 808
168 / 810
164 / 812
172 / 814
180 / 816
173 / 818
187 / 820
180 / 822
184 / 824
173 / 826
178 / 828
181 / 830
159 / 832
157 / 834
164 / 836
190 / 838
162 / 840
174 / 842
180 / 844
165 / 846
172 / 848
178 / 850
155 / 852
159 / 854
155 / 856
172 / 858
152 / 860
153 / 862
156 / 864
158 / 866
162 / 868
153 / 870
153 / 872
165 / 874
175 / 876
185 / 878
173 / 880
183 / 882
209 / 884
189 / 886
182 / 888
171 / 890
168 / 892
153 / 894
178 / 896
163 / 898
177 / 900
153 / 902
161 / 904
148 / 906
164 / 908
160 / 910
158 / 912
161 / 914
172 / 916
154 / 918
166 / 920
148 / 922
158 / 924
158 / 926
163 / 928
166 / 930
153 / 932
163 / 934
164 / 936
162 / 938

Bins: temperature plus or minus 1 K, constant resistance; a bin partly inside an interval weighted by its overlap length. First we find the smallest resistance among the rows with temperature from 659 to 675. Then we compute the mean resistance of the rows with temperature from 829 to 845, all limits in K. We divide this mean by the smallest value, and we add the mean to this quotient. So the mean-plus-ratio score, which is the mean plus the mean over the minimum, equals 172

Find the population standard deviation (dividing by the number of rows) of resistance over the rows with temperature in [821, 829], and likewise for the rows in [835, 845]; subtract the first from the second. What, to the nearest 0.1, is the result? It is 6.4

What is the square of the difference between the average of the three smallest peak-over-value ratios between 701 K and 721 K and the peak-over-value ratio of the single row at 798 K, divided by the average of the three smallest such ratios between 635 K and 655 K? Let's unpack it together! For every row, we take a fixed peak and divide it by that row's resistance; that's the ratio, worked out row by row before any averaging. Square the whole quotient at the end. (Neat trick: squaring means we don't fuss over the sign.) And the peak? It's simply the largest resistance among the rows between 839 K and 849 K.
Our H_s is 0.397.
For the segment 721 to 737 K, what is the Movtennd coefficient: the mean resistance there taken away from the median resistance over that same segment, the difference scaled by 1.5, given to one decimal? -3.0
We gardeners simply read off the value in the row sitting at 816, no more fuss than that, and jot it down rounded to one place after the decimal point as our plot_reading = 180.0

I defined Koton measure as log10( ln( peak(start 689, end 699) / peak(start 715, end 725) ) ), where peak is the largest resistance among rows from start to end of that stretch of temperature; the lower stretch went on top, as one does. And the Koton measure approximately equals -1.2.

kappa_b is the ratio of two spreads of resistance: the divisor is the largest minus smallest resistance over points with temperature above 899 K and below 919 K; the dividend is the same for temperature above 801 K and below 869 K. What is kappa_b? 1.4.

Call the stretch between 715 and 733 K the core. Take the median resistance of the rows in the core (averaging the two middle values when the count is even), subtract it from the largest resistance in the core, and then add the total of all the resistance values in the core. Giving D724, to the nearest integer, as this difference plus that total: 1687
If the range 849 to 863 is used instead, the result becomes 1147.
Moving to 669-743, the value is 6886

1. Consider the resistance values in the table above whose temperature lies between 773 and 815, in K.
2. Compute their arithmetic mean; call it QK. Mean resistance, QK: 134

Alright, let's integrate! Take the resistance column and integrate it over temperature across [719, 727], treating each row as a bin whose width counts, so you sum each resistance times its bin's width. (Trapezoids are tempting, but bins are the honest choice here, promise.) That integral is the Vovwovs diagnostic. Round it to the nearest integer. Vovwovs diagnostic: 1472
